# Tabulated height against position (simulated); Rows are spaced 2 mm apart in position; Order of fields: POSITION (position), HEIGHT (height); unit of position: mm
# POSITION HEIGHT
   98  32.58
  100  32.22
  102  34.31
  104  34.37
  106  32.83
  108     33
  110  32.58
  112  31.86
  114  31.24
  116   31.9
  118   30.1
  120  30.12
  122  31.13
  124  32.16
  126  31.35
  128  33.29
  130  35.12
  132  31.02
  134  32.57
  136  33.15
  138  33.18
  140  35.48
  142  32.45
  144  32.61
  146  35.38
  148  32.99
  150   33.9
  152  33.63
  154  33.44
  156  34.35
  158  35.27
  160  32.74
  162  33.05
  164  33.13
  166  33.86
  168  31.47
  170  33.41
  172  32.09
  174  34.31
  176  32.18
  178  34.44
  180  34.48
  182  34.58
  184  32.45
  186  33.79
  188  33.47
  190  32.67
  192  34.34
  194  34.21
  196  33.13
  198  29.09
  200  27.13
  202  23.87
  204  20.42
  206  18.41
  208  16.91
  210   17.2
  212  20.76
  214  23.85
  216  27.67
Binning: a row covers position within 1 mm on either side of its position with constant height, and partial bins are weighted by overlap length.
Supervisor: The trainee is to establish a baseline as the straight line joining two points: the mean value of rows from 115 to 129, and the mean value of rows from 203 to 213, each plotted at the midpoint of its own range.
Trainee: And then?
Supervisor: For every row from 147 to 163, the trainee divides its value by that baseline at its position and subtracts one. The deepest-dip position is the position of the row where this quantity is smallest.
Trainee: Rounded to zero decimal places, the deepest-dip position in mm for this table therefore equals 148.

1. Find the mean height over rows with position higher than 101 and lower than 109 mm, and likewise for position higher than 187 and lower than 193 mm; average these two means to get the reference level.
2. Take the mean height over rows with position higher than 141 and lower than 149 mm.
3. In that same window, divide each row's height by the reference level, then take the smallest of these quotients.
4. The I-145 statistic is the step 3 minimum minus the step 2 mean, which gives -32.4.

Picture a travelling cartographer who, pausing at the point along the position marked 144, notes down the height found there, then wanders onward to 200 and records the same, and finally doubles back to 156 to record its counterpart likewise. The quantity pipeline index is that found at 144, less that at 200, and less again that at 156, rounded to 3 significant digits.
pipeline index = -28.9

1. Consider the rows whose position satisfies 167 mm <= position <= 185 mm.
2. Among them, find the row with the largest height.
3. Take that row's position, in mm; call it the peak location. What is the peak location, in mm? 182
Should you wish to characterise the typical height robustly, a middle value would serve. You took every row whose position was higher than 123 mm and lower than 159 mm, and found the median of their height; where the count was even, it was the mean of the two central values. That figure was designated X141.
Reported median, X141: 33.2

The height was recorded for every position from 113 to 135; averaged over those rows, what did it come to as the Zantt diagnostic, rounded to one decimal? 31.8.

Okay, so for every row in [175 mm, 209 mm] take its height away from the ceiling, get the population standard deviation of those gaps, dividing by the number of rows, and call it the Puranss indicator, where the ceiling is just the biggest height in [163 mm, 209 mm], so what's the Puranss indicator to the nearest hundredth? 5.91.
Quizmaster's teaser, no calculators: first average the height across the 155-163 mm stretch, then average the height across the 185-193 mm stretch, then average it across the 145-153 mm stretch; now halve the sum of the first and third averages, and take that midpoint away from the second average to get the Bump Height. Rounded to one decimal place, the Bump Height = -0.3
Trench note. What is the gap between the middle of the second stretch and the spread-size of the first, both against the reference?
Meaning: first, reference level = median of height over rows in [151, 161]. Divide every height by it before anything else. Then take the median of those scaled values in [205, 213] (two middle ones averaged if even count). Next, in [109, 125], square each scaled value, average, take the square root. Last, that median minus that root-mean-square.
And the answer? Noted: -0.40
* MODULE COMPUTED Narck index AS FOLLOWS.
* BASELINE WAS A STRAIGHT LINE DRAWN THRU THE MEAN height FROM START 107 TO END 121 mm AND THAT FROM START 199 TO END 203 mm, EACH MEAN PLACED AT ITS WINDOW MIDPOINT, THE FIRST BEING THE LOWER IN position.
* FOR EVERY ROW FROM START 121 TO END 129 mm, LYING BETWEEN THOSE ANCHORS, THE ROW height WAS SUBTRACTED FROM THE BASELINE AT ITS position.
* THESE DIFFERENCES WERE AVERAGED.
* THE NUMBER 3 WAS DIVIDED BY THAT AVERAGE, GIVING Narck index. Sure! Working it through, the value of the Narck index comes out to -2.5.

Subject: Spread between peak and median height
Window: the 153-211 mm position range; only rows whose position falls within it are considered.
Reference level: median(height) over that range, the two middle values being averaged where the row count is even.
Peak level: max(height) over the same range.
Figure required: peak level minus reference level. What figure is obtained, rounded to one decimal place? 2.1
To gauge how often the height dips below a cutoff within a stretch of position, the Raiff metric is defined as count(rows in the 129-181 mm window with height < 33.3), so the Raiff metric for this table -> 13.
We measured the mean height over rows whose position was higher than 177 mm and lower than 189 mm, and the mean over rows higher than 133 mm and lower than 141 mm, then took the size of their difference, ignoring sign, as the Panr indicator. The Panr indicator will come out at 0.27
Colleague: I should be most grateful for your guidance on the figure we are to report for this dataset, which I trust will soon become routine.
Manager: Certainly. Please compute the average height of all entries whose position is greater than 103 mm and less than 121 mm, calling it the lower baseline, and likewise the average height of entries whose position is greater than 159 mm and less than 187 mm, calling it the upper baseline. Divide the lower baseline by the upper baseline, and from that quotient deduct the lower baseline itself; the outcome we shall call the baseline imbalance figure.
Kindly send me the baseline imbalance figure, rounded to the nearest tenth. -31.0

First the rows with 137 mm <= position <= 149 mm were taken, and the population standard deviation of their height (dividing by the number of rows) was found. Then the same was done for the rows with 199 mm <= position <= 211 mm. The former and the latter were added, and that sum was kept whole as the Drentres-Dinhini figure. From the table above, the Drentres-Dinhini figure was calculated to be 5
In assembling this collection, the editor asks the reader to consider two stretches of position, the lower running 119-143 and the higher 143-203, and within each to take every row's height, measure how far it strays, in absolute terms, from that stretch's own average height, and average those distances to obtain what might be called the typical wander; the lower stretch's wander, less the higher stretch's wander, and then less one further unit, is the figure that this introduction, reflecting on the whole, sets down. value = -1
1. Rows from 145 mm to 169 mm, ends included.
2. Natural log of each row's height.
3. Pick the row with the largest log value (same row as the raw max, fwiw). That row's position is 146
